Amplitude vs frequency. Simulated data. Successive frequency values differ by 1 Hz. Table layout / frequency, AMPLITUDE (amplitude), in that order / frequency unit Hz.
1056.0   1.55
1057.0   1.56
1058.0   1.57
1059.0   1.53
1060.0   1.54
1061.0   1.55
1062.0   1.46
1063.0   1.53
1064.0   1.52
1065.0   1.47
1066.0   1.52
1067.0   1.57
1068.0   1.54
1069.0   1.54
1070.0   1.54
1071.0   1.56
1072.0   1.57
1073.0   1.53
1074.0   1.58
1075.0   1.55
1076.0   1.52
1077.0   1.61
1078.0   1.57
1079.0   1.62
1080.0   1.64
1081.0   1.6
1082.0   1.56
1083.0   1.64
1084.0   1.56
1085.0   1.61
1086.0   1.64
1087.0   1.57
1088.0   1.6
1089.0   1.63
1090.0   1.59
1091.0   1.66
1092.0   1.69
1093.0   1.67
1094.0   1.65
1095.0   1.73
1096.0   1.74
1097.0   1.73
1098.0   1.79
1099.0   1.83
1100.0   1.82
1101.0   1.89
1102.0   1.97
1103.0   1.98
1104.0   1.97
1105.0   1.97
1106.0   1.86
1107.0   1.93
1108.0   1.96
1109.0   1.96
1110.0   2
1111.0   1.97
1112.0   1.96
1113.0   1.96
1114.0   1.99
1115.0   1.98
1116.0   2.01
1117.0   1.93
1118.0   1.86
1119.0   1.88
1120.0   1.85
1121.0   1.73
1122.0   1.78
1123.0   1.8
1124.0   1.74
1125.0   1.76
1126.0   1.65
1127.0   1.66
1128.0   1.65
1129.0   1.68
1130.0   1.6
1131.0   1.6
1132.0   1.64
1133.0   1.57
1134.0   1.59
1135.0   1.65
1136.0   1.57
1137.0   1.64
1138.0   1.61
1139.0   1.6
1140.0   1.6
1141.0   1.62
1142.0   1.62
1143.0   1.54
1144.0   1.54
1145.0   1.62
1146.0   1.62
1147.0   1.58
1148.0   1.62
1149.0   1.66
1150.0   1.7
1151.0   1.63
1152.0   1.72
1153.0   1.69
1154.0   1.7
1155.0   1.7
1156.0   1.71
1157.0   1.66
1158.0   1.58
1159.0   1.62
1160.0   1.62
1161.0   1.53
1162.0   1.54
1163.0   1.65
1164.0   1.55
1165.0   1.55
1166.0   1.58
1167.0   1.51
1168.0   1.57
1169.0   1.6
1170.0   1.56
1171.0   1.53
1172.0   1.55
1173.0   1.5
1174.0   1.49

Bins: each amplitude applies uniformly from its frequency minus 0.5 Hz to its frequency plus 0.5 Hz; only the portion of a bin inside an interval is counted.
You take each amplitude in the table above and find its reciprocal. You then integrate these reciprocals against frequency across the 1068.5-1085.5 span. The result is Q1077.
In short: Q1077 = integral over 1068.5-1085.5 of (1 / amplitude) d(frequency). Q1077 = 10.8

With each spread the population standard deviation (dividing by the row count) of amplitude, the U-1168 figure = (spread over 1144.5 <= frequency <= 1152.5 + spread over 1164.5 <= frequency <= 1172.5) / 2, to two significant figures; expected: 0.035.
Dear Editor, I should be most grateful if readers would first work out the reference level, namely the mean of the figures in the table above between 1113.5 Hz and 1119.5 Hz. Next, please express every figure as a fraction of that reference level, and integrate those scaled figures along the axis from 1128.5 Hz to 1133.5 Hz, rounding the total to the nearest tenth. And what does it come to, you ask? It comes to 4.2 Hz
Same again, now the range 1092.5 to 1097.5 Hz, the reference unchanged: 4.4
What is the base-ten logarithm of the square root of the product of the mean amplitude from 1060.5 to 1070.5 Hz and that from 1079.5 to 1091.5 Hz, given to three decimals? 0.195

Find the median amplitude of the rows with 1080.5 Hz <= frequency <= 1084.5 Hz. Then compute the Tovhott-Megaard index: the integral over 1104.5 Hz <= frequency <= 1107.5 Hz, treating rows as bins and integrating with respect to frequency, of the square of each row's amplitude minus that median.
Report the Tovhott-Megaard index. 0.35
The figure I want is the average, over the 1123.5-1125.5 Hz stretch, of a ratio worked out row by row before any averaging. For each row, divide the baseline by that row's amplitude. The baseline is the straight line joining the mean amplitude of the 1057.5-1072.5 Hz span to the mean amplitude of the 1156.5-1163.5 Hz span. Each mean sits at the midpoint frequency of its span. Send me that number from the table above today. 0.90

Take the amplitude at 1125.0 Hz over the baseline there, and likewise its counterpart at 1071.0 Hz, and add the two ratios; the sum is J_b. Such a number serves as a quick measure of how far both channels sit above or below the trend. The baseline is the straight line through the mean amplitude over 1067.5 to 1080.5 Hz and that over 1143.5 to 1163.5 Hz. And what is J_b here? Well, 2.09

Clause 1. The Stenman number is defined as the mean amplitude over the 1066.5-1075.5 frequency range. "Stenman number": 1.55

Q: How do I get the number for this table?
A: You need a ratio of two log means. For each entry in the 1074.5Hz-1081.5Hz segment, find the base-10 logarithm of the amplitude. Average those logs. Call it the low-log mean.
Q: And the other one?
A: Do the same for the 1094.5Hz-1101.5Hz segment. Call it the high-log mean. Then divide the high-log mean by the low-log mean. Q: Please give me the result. 1.26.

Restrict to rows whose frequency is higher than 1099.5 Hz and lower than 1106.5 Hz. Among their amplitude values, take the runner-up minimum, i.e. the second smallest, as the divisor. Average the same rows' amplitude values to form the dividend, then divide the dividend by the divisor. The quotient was 1.03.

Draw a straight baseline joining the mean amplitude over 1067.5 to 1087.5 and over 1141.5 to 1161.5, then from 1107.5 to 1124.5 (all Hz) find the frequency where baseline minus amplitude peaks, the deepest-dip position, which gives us 1121.0 Hz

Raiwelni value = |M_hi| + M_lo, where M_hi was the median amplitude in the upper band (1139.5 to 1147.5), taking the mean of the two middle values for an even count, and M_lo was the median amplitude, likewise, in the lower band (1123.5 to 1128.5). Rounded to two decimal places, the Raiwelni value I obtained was 3.27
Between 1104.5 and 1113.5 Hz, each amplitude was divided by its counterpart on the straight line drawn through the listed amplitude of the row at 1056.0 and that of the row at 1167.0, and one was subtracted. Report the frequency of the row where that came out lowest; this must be 1106.0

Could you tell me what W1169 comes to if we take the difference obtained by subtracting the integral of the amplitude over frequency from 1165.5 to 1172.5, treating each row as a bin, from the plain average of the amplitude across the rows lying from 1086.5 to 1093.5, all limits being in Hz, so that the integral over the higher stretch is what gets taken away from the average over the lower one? -9.3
